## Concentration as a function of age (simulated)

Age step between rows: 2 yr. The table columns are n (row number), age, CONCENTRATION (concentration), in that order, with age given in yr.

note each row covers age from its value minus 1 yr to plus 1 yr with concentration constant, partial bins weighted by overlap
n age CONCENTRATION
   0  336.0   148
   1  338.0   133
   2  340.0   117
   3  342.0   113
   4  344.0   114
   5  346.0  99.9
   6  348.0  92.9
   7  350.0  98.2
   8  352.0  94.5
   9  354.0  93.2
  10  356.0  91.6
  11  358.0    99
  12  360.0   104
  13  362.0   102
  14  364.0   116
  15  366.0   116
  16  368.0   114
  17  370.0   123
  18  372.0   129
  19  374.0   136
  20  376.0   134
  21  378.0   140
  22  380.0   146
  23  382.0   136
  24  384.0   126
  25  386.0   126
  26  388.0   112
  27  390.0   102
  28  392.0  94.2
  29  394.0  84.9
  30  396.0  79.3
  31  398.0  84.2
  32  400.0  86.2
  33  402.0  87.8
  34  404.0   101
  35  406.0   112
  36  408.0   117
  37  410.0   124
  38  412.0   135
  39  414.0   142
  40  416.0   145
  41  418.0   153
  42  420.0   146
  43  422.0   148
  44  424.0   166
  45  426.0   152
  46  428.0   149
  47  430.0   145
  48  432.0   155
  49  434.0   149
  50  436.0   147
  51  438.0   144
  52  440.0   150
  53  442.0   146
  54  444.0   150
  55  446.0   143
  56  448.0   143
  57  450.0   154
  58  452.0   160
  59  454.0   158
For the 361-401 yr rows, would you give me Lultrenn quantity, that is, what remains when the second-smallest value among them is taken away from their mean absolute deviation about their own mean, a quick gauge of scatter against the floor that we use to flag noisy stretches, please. -67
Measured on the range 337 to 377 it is -81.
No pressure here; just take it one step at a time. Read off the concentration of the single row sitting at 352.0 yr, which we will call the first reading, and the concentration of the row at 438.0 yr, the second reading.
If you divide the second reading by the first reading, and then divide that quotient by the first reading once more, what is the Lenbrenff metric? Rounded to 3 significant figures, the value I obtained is 0.0161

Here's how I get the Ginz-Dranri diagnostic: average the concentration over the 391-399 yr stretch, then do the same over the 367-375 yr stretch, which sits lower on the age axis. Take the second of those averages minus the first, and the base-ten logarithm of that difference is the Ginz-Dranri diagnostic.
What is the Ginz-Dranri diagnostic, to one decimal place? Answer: 1.6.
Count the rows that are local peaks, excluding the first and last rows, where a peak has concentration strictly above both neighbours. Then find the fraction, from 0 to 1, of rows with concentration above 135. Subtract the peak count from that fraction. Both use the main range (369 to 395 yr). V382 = -1.69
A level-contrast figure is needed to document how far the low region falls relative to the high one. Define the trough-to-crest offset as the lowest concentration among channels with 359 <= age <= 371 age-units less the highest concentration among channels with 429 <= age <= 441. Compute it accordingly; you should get -53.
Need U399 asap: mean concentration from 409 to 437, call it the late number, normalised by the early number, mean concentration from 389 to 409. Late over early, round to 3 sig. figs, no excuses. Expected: 1.55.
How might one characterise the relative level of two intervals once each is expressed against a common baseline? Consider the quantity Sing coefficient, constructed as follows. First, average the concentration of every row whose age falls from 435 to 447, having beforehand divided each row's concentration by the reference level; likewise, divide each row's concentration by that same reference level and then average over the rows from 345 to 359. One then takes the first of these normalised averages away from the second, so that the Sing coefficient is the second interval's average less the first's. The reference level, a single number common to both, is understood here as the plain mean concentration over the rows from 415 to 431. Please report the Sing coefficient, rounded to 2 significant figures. -0.34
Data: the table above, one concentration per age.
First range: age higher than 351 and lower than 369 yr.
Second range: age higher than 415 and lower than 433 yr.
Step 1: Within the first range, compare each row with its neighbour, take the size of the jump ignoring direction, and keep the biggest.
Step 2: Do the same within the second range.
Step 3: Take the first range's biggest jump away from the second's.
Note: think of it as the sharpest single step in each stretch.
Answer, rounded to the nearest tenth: 4.0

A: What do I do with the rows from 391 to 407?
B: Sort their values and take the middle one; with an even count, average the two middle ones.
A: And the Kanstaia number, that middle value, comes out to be 87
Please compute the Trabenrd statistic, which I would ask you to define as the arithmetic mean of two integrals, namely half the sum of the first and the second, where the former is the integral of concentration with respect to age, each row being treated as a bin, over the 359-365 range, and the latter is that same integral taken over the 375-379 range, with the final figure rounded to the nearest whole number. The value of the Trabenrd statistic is 596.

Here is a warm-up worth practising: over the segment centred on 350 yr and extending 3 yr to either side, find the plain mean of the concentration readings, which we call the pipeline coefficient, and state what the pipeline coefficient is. 95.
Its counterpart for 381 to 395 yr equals 112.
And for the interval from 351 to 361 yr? 96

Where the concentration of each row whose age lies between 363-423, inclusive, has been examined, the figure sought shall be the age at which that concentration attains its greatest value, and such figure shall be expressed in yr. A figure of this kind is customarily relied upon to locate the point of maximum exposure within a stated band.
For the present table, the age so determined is 418.0 yr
